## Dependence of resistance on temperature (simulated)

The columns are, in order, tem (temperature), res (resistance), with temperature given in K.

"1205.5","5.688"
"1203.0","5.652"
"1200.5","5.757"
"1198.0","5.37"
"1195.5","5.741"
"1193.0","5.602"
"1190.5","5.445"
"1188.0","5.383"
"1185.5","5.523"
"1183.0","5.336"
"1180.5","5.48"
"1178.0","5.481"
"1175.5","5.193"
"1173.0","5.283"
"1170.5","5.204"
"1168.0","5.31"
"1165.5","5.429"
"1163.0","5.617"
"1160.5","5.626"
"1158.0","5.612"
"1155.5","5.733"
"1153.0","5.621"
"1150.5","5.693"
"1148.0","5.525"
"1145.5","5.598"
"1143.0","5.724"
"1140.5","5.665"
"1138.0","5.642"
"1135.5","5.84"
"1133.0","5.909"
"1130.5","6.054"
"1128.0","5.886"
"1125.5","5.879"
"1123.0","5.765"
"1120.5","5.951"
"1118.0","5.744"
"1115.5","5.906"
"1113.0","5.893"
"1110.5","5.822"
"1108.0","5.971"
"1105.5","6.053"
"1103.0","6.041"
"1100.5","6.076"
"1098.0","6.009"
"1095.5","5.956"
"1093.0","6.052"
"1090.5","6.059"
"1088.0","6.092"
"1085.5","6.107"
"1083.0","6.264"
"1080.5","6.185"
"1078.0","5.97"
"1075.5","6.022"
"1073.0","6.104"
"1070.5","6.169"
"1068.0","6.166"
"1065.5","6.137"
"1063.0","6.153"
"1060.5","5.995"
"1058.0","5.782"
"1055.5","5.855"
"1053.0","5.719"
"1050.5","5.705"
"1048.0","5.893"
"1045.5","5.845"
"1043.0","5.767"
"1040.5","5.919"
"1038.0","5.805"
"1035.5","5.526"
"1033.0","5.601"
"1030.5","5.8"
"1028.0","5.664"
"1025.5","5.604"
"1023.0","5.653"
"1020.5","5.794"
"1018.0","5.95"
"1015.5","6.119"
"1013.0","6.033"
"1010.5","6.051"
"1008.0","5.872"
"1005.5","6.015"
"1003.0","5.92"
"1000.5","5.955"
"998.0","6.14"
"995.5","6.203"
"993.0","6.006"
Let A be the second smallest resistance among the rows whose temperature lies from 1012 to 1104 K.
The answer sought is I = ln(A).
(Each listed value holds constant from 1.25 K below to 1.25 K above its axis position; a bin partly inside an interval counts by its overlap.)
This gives 1.72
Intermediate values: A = 5.601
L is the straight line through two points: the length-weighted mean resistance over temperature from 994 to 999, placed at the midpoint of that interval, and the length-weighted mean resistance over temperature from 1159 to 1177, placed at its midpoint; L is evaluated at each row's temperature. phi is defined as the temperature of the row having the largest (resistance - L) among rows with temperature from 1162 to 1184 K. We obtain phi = 1163.0 K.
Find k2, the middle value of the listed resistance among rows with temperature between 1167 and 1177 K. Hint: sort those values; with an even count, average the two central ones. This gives 5.24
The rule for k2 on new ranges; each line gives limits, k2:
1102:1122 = 5.93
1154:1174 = 5.52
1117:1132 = 5.88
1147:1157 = 5.66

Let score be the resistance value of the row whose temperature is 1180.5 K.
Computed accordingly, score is 5.48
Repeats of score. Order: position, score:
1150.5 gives 5.693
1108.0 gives 5.971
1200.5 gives 5.757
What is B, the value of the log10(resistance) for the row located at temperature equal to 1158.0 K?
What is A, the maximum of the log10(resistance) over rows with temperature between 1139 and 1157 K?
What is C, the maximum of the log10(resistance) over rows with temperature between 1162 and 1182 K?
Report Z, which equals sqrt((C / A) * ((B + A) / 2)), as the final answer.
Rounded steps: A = 0.76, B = 0.749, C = 0.75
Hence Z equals 0.863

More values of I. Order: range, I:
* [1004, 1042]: 1.72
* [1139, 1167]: 1.71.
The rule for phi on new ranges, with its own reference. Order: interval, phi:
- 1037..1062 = 1060.5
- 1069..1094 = 1083.0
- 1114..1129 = 1120.5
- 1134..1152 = 1135.5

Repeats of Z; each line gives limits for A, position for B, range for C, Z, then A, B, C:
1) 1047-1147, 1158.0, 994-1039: 0.877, 0.80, 0.749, 0.79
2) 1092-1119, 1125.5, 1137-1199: 0.867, 0.78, 0.769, 0.76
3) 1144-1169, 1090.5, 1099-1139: 0.892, 0.76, 0.782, 0.78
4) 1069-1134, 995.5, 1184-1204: 0.871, 0.80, 0.793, 0.76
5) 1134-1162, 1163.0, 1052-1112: 0.888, 0.77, 0.750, 0.80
